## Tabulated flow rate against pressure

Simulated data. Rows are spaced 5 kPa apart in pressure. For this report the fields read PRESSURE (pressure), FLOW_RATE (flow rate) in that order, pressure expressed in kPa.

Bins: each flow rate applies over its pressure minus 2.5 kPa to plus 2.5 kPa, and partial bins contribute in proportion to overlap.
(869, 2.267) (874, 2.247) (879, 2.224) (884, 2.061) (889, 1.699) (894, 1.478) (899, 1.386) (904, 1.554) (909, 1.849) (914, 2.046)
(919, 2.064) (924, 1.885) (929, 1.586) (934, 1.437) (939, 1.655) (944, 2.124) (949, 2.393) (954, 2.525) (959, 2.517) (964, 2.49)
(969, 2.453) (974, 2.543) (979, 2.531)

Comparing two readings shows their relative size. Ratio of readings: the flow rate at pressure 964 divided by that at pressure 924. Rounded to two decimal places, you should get 1.32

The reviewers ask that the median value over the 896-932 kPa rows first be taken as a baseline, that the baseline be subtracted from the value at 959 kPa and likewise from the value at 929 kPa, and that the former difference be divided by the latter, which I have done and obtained -2.5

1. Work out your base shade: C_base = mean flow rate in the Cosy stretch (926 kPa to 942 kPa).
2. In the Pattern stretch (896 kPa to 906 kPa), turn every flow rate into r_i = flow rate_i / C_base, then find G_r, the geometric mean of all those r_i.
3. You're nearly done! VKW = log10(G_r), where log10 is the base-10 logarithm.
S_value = -0.03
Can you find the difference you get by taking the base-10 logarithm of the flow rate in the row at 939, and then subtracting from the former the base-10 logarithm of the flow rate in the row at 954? -0.18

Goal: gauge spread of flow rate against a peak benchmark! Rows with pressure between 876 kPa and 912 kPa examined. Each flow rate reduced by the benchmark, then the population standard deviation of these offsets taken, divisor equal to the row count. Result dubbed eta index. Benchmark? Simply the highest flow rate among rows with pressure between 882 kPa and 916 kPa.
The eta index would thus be 0.29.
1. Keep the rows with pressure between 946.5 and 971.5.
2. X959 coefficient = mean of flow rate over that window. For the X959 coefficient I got 2.5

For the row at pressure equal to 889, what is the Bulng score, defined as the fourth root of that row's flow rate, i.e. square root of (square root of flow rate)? 1.14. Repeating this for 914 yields 1.20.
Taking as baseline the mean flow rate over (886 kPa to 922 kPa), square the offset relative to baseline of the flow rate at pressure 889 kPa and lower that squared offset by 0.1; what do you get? -0.10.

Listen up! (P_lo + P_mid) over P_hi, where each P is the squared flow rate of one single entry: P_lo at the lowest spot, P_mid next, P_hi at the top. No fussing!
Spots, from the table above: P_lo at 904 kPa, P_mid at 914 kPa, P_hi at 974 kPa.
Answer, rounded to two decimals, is 1.02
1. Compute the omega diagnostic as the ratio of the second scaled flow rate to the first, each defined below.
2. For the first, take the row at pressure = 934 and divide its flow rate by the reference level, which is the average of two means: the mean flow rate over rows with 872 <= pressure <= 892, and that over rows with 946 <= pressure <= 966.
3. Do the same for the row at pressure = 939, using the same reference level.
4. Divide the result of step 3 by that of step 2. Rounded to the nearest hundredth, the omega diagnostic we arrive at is 1.15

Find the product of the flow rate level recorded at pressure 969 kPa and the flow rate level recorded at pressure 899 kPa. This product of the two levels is 3.40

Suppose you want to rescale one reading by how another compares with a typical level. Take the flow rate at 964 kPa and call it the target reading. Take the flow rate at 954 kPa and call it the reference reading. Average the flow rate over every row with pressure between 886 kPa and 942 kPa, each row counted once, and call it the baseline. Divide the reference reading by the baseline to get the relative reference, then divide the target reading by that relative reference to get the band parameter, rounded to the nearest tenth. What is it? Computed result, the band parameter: 1.7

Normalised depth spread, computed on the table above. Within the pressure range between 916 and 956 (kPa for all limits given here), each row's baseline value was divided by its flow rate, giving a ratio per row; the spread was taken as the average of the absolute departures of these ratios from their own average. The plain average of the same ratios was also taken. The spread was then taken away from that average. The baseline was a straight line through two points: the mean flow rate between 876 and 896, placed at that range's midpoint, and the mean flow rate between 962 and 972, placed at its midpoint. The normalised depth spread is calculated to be 1.00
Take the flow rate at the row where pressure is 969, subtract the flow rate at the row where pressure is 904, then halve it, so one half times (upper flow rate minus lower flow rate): 0.4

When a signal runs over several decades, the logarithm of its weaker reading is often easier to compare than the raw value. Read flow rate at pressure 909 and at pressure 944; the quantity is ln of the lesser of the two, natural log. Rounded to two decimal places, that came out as 0.61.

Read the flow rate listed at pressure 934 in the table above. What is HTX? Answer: 1.437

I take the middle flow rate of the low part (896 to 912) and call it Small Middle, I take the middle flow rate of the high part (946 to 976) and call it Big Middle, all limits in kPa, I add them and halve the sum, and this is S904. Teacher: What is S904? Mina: 2.0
